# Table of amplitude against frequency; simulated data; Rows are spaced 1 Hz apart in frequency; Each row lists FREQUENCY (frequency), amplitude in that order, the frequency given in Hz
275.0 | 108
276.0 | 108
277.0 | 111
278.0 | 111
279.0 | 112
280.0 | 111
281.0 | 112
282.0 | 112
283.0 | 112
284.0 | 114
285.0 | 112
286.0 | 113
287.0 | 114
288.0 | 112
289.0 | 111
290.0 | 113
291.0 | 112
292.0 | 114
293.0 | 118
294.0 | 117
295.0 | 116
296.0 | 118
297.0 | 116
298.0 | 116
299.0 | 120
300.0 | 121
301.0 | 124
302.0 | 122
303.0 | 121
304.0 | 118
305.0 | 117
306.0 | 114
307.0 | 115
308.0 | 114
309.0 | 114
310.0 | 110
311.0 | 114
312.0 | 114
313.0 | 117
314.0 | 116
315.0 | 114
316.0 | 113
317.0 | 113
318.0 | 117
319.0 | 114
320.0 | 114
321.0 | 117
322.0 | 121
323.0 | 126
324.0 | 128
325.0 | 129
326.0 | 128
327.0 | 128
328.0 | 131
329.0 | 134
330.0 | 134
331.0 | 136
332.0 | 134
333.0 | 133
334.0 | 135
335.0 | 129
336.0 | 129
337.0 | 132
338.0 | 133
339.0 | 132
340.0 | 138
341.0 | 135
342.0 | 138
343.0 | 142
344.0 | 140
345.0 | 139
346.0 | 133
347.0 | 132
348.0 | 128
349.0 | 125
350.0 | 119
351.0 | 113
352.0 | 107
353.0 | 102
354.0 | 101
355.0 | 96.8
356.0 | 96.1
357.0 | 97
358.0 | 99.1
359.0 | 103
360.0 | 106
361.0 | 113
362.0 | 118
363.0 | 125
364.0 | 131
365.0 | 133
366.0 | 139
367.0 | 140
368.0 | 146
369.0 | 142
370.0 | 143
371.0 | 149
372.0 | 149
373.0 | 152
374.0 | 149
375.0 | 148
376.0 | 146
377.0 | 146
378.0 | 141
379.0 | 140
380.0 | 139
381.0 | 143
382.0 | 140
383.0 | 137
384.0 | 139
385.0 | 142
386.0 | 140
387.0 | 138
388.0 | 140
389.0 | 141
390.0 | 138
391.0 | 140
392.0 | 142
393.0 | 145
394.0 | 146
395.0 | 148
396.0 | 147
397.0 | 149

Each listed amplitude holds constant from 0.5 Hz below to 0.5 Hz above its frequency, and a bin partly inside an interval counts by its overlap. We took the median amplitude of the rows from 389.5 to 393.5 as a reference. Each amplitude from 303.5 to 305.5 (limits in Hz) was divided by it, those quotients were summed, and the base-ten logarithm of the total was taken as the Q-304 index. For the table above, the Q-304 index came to 0.22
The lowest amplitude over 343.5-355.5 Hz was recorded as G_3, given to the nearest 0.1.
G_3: 96.8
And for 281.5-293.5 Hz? 111.0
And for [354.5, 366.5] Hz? 96.1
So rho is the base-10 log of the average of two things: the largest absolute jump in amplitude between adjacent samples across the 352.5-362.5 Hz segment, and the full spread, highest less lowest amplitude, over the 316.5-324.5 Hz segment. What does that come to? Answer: 1.04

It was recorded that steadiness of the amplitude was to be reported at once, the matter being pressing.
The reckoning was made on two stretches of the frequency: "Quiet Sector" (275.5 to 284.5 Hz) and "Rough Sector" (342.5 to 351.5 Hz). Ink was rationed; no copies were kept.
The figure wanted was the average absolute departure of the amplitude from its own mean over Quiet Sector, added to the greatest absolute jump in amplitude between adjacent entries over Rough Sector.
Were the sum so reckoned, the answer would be 7.06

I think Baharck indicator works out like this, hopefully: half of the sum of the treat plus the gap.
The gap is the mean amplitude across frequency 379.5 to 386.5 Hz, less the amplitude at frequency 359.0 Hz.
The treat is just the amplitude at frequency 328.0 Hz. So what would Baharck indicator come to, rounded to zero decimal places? 84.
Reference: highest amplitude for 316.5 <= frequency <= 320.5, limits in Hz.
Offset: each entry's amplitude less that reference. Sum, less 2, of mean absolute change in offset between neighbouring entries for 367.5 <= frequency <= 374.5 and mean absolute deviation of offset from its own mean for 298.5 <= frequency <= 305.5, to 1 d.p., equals 2.6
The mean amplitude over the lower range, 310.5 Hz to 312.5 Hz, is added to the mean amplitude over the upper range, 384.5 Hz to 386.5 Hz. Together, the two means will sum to 255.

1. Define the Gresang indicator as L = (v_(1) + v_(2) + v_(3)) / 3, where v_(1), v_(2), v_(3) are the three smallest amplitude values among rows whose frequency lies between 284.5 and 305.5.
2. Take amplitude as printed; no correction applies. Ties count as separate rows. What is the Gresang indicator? 112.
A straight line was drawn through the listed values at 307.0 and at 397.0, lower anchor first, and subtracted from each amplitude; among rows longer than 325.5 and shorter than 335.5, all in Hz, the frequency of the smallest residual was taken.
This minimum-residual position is 335.0 Hz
